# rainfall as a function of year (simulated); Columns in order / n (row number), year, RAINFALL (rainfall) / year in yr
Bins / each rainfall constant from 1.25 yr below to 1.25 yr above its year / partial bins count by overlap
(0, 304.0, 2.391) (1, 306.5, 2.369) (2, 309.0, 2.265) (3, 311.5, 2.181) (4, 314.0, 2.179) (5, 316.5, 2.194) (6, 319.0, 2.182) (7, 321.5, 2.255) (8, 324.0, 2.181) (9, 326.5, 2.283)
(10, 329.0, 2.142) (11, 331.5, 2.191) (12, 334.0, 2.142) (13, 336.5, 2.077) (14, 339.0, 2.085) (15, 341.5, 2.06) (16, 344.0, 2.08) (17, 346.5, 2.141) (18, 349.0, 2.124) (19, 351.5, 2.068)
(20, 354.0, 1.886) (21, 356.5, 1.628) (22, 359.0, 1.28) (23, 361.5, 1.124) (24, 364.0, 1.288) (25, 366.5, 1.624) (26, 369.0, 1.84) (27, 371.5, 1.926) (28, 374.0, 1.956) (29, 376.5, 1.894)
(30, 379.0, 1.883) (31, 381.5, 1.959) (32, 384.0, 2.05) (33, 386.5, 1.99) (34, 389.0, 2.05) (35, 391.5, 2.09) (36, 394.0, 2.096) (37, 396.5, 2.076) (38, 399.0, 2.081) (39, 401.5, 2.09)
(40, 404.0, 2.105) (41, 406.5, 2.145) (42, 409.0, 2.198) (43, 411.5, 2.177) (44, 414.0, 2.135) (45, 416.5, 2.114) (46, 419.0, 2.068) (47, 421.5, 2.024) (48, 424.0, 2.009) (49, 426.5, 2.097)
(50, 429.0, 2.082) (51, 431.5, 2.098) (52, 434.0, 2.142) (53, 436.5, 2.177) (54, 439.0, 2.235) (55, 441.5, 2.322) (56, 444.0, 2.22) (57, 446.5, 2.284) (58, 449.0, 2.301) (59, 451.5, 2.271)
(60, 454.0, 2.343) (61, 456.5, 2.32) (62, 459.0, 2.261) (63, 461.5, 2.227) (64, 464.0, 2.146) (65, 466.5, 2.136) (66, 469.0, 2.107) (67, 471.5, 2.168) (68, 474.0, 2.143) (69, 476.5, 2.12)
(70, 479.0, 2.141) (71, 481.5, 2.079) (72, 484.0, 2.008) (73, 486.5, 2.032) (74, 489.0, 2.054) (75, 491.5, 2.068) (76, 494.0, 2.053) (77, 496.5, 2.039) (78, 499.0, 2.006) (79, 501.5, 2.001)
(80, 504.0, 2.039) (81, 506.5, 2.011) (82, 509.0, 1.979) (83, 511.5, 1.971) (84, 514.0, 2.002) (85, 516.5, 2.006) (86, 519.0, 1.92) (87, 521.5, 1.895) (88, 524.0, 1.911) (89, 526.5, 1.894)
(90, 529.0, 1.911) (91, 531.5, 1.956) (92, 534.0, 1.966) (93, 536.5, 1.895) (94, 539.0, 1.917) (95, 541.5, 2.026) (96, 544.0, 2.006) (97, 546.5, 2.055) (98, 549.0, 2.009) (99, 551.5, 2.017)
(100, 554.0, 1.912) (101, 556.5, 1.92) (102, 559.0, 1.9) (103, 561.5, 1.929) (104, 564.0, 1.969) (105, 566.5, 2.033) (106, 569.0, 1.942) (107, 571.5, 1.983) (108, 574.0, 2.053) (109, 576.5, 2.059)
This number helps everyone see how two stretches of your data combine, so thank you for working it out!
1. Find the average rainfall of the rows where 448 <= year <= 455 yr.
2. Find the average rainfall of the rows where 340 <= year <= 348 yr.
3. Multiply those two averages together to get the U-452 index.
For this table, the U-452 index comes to 4.8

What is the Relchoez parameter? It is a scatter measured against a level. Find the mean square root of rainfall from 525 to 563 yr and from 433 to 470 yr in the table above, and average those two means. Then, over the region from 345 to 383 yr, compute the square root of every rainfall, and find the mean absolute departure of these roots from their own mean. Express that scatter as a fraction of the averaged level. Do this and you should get 0.070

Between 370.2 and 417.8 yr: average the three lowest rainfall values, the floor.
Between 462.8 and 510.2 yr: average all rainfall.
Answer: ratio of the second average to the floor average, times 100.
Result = 109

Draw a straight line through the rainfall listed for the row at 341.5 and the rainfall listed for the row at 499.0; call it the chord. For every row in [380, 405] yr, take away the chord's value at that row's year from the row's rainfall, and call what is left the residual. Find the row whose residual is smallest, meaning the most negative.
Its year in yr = 381.5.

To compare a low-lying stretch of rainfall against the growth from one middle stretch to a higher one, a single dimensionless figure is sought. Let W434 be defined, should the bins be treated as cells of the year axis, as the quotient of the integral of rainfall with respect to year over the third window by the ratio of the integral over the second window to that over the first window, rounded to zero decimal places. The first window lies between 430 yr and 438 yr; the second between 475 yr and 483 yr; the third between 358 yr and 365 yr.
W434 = 9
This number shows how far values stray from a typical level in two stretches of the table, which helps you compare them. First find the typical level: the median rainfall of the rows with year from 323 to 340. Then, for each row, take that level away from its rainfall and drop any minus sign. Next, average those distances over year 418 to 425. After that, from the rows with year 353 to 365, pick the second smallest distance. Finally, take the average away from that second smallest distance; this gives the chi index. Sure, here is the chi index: 0.41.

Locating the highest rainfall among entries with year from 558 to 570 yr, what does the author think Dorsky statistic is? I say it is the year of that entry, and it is 566.5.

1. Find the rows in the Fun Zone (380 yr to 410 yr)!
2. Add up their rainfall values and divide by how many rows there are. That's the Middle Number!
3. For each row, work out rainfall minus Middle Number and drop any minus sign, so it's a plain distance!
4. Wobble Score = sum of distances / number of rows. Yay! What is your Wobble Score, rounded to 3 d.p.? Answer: 0.044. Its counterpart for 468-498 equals 0.043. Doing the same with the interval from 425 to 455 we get 0.079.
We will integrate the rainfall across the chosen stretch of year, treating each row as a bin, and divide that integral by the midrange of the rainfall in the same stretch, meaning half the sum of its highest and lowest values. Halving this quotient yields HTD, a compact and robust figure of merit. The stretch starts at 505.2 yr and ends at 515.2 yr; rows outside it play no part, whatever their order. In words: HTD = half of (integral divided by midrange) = 5.00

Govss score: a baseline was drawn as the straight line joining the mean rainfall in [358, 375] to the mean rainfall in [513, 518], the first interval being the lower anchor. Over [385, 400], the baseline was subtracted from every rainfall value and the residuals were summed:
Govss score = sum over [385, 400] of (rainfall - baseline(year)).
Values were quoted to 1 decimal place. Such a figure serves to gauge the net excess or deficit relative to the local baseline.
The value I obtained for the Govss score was 2.5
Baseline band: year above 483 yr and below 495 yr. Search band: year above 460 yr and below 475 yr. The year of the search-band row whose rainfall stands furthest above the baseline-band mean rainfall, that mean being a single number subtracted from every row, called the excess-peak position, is 461.5 yr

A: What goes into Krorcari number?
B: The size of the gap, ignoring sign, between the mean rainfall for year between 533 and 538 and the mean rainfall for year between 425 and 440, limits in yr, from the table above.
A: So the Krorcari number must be 0.21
